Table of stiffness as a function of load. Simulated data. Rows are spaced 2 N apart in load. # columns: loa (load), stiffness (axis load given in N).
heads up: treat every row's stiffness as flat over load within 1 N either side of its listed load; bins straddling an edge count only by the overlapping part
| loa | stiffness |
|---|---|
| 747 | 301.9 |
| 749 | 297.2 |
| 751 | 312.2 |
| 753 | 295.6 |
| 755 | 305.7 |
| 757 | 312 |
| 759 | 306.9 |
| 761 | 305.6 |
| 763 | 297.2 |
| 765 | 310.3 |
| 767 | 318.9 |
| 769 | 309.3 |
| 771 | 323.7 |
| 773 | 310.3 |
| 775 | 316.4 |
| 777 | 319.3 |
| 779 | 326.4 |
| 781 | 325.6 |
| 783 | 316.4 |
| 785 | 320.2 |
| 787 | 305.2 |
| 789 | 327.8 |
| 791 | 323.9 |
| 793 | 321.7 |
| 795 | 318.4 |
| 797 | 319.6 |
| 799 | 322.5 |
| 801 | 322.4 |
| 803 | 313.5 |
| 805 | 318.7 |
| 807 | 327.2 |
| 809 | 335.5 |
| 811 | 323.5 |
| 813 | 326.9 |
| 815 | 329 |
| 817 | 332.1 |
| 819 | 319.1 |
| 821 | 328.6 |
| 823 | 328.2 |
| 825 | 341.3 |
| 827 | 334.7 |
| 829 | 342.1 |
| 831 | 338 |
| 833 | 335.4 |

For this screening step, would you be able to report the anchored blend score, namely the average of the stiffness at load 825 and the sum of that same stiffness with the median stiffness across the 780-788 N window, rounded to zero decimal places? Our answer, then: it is 500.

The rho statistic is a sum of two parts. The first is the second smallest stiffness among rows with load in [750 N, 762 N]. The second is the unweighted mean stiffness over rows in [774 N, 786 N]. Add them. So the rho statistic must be 626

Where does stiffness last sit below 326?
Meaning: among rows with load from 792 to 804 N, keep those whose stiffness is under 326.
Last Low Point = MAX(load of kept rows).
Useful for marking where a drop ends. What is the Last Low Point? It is 803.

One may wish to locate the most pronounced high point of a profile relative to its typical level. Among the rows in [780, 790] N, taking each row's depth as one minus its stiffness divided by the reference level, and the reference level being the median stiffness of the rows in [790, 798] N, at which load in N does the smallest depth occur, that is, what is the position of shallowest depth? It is 789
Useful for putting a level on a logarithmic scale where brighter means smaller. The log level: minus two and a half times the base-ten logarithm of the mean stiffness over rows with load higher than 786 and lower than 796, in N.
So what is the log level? -6.26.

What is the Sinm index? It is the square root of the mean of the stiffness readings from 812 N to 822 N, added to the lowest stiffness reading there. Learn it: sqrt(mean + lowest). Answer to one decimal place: 25.4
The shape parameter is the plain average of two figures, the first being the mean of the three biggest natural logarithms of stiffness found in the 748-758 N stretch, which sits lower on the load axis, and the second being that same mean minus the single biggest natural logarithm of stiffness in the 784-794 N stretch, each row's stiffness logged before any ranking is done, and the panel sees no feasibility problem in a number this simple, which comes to 2.84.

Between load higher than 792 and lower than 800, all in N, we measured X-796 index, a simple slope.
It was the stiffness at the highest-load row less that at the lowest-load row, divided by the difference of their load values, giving 0.1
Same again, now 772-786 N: 0.8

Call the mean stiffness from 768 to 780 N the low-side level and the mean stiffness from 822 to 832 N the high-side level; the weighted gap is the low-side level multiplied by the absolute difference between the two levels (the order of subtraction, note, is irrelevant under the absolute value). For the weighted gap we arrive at 6127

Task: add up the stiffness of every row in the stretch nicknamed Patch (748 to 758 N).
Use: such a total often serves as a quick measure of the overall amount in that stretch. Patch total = 1523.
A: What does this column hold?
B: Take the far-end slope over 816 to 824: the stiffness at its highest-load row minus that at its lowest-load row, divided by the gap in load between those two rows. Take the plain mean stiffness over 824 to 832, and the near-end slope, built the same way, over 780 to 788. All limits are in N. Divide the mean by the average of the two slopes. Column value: -167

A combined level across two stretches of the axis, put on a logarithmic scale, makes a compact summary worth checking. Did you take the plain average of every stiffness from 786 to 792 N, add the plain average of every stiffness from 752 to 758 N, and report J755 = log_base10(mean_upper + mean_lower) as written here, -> 2.795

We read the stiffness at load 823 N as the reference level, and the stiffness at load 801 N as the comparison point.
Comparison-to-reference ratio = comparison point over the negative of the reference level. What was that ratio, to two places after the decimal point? -0.98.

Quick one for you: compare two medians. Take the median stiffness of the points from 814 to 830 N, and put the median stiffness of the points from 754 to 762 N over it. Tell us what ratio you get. 0.93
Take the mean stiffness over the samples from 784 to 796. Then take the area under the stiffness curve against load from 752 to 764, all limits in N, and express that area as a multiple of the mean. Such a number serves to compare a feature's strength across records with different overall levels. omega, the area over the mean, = 11.4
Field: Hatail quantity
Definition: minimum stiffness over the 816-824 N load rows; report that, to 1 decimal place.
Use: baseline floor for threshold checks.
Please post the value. 319.1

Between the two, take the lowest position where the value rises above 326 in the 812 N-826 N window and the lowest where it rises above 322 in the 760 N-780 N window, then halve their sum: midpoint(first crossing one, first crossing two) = 792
